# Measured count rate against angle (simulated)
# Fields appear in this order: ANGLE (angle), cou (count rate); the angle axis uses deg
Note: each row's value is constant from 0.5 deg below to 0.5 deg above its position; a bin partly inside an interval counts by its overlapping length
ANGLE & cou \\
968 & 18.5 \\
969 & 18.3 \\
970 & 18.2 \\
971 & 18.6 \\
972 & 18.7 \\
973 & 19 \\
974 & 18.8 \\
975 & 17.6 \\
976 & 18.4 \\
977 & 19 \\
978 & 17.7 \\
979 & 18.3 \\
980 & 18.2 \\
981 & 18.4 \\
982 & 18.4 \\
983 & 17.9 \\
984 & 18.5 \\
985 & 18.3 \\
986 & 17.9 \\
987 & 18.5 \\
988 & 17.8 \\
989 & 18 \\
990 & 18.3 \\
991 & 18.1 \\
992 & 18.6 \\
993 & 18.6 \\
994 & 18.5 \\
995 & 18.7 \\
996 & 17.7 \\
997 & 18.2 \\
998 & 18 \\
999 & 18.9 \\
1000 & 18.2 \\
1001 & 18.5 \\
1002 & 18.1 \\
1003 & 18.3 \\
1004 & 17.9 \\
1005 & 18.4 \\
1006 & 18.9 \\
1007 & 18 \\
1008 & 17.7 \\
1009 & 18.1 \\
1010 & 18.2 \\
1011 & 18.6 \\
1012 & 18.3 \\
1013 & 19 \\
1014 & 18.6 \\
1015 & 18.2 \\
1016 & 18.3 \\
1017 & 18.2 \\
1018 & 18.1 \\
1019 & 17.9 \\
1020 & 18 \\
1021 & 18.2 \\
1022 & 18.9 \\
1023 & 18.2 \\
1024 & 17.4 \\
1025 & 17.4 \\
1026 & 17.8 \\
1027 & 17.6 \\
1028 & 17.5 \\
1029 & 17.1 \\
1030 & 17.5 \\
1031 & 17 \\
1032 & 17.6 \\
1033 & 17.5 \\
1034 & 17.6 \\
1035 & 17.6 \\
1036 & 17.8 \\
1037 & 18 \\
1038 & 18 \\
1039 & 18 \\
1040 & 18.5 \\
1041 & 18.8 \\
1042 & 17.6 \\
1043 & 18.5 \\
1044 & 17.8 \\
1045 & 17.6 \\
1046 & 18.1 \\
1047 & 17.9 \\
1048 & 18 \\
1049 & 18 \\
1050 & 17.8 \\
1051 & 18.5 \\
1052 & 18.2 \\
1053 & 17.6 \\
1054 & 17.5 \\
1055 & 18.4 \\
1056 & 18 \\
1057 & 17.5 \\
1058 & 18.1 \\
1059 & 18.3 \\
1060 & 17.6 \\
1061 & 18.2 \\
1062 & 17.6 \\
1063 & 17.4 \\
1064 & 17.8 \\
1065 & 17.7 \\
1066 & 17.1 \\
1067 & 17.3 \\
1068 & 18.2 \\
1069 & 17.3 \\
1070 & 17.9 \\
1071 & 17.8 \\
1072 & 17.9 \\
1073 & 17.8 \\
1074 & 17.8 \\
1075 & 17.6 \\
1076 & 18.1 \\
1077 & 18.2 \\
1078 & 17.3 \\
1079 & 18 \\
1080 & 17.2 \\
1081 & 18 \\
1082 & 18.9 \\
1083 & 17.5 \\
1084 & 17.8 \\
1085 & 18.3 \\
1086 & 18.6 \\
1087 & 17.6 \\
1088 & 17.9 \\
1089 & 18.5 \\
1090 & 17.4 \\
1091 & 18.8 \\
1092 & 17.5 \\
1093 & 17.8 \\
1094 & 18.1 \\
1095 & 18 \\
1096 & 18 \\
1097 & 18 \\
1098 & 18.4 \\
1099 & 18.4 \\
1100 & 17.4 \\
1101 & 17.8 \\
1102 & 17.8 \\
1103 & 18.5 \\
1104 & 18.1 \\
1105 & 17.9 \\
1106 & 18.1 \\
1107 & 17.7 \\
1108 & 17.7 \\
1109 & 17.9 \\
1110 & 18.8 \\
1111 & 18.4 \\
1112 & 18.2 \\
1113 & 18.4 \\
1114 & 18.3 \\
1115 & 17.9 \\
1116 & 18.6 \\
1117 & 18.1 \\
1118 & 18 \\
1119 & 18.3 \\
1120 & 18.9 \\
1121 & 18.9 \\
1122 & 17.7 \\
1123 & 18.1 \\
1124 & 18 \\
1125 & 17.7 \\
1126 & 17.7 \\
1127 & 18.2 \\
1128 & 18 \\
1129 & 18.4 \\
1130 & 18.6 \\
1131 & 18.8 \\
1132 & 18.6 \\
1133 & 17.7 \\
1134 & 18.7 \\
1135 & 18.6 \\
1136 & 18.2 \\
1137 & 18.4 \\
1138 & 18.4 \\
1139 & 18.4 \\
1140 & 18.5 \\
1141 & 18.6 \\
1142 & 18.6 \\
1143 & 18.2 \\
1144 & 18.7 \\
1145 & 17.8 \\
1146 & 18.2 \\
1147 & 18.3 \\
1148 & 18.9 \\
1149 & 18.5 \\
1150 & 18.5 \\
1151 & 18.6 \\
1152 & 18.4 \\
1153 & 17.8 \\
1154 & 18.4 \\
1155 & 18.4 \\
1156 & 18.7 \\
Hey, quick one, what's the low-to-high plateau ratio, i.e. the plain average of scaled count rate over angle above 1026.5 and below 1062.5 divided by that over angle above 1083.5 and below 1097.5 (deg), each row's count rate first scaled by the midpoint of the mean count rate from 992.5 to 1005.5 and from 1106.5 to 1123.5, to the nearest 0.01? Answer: 0.99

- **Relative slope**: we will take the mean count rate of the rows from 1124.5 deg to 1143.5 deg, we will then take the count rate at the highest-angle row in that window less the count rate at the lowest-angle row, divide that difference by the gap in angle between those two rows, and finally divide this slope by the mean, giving 0.0015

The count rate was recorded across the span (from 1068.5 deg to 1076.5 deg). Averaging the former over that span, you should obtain 17.8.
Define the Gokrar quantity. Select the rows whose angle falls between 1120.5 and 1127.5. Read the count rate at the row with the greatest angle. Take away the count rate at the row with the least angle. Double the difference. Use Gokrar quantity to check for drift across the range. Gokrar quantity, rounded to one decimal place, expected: -1.4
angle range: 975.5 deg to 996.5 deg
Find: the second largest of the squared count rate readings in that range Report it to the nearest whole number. 350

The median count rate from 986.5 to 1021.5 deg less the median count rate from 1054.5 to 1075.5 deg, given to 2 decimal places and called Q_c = 0.40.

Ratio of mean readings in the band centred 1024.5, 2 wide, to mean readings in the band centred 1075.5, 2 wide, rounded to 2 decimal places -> 0.97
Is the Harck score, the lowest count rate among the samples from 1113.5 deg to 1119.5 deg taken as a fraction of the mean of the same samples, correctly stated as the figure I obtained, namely 0.984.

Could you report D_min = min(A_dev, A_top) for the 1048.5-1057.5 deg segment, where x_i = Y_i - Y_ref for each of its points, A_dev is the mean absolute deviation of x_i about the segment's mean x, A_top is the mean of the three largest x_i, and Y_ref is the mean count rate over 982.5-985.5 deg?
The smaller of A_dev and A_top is 0.13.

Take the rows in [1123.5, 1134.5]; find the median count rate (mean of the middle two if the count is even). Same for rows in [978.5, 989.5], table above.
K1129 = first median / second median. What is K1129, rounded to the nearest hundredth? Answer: 0.99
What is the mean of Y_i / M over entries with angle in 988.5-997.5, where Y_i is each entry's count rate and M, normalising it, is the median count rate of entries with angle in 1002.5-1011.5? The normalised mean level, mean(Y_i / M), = 1.01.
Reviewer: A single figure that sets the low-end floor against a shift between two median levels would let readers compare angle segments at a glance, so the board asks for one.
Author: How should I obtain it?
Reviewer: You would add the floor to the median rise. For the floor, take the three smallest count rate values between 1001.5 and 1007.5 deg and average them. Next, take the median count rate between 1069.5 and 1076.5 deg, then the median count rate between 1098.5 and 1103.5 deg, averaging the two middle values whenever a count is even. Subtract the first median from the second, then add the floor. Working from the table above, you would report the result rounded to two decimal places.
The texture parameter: 18.00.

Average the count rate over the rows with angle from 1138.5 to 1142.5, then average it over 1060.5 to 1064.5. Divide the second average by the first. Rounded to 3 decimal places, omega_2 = 0.958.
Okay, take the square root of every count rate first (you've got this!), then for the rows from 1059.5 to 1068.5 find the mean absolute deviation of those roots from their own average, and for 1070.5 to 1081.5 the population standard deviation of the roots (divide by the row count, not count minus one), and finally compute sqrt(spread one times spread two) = 0.035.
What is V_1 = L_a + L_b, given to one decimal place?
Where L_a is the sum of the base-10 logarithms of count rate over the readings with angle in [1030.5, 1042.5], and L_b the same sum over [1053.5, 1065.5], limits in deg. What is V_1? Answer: 30.0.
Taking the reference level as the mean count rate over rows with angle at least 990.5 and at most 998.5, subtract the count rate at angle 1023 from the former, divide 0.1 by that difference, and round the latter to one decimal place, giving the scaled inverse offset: 1.0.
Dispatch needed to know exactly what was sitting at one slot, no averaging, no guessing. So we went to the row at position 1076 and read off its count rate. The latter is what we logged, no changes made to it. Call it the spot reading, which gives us 18.1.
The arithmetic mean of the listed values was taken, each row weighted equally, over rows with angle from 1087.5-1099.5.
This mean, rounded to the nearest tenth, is 18.1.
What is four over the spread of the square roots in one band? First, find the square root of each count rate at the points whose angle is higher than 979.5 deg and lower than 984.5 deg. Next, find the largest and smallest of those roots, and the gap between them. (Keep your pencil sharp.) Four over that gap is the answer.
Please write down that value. 57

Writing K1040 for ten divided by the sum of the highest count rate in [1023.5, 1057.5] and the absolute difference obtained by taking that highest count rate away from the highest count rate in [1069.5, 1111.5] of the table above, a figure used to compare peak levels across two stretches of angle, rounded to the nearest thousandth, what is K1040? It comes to 0.529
